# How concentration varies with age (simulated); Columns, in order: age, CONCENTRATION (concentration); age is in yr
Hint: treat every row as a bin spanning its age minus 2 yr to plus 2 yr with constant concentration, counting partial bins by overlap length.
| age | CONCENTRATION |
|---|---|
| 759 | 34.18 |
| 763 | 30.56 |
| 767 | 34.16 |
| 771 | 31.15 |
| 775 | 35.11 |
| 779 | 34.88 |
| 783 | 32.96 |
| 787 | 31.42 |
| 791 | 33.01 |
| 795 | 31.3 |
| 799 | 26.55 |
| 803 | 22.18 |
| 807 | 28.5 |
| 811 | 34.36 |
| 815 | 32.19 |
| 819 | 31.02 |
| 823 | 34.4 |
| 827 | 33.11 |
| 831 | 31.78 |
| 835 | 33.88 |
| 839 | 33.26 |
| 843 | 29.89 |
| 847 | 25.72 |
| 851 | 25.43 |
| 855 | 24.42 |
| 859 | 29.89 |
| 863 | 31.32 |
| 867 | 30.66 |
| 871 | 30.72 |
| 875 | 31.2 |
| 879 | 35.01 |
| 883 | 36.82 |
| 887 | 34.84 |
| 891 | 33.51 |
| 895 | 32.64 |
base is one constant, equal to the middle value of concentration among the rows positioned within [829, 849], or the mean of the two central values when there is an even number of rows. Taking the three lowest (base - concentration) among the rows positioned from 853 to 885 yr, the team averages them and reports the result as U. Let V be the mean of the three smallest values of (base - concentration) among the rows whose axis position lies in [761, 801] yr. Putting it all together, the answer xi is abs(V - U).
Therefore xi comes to 0.33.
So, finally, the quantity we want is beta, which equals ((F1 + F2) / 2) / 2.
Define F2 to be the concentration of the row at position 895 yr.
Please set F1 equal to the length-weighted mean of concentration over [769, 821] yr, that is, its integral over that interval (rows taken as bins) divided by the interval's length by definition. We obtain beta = 15.9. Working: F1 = 31.1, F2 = 32.64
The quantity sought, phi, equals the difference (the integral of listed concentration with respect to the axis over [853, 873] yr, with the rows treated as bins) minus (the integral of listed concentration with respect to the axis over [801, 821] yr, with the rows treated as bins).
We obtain -5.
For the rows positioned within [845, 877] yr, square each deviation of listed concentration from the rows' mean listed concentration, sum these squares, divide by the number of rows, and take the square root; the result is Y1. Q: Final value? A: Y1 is 2.7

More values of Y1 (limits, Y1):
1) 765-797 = 1.5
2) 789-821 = 3.7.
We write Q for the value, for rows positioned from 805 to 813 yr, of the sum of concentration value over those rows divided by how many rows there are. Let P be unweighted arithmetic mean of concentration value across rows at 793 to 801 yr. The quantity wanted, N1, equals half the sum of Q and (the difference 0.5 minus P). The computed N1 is 1.5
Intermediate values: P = 28.9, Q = 31.4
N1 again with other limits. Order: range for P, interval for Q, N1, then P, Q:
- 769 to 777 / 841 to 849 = -2.4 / 33.1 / 27.8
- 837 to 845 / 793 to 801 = -1.1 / 31.6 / 28.9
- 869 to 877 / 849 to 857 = -2.8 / 31.0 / 24.9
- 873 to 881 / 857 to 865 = -1.0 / 33.1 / 30.6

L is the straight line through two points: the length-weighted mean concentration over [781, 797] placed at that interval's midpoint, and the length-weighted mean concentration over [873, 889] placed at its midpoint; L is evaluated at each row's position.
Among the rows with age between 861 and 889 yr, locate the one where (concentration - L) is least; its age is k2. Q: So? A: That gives 871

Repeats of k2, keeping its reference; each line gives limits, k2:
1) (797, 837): 803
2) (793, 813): 803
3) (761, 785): 763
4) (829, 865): 855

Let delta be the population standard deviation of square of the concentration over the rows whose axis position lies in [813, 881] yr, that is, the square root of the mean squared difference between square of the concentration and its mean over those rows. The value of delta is 177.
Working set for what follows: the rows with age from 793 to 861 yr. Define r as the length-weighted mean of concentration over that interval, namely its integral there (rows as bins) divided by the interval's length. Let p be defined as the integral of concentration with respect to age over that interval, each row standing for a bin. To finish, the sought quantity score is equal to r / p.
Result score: 0.015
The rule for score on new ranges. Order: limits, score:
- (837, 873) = 0.028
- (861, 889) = 0.036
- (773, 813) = 0.025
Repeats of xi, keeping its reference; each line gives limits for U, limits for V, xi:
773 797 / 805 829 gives 0.38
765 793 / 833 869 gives 1.90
